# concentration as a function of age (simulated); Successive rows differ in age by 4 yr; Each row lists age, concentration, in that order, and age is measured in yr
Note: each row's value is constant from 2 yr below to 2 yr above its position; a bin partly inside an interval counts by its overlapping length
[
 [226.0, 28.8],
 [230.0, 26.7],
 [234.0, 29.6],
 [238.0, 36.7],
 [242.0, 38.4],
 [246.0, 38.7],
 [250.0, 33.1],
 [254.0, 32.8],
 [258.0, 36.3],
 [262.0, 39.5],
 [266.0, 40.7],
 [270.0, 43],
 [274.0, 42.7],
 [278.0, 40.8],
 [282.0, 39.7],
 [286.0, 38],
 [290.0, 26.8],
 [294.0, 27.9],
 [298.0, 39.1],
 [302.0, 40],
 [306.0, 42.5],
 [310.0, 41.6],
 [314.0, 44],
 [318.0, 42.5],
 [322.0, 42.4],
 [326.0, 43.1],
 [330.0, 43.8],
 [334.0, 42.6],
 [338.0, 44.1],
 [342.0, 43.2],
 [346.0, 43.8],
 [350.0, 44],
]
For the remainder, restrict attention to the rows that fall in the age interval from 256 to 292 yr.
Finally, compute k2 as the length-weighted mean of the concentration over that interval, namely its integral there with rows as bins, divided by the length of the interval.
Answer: 39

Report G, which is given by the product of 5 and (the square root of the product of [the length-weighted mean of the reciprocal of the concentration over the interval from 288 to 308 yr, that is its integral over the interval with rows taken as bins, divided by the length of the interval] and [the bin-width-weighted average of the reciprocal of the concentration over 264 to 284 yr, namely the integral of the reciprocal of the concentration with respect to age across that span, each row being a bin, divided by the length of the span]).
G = 0.133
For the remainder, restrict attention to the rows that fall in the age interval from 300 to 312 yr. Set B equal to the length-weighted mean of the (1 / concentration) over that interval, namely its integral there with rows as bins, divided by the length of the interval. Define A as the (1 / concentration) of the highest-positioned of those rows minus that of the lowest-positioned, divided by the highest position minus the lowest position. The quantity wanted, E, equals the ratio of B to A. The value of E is -201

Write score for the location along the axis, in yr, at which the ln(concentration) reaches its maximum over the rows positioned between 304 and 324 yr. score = 314.0 yr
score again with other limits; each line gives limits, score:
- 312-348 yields 338.0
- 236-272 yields 270.0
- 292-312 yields 306.0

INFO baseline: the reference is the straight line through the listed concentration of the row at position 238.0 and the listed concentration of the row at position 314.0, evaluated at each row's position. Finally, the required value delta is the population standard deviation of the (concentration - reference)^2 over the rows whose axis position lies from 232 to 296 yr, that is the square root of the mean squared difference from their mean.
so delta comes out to 68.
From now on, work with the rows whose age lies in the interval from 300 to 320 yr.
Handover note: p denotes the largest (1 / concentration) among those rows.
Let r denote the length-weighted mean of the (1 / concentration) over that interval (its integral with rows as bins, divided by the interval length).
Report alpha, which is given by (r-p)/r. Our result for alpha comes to -0.052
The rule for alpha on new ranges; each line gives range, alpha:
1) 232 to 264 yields -0.193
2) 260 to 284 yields -0.039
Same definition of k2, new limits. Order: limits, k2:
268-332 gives 40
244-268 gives 37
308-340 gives 43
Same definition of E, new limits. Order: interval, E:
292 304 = -21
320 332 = -246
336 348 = 1179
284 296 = 28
